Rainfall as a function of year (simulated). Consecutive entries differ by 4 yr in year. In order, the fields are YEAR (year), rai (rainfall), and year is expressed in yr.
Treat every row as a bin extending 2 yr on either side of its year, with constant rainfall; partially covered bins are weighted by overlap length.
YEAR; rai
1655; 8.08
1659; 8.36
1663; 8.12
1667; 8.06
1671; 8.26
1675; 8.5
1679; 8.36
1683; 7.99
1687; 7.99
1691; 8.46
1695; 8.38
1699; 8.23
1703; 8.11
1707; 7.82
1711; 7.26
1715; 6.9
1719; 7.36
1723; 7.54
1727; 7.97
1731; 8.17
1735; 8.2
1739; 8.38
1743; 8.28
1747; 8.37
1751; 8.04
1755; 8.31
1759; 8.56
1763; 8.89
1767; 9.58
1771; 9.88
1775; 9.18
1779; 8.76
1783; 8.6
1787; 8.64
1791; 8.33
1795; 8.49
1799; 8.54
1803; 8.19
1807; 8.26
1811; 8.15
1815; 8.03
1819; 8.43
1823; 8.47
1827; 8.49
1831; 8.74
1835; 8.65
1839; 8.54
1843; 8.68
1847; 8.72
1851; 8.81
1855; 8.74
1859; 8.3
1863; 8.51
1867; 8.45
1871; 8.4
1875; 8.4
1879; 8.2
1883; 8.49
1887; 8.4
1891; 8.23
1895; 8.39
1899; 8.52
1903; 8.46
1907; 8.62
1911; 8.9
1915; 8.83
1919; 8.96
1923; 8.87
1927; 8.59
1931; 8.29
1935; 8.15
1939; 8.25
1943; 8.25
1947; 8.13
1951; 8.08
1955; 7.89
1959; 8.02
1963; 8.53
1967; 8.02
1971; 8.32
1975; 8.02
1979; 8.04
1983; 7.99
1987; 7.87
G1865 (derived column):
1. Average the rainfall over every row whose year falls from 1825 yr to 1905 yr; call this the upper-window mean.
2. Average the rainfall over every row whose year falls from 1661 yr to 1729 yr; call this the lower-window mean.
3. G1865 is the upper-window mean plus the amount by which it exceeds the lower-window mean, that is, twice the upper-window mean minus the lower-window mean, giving 9.1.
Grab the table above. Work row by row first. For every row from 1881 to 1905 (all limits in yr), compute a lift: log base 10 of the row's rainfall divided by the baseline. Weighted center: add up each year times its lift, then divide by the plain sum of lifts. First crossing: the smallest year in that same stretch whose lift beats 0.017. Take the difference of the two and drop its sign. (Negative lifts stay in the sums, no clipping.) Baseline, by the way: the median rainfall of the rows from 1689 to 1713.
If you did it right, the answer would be 5.5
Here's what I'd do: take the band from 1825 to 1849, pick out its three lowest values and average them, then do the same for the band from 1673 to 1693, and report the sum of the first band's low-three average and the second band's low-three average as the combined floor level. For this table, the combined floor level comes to 16.7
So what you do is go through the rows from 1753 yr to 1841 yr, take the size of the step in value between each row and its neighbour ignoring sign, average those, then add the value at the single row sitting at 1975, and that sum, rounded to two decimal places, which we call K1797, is 8.26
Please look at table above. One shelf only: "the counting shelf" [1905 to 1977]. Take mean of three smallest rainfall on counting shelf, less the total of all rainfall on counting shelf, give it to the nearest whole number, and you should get -143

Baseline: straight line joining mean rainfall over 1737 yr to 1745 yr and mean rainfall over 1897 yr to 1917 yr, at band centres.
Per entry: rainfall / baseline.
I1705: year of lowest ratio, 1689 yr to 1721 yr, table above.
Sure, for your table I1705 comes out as 1715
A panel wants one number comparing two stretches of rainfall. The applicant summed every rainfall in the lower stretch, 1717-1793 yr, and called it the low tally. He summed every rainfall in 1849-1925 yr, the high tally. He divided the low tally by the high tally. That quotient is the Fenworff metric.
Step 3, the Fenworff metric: 0.99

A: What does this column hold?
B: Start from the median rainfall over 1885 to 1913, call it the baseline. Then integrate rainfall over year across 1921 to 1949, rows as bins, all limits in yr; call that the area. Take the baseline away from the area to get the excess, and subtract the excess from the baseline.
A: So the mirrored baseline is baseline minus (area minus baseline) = -217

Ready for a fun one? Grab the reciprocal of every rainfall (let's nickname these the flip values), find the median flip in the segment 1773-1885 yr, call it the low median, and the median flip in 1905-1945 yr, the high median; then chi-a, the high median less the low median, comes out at -0.0016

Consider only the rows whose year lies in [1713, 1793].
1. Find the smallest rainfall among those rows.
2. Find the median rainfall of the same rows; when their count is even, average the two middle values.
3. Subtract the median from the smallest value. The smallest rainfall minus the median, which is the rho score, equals -1.45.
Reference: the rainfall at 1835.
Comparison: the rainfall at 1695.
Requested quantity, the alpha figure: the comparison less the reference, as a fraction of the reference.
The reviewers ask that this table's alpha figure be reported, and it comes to -0.03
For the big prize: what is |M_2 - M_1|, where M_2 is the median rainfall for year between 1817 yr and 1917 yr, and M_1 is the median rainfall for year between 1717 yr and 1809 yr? 0.12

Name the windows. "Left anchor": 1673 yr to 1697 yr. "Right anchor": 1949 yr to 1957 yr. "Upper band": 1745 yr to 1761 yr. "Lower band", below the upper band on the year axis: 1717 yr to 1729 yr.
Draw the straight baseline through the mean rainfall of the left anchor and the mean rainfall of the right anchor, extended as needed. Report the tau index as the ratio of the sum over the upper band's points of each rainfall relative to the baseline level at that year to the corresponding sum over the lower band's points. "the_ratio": 1.5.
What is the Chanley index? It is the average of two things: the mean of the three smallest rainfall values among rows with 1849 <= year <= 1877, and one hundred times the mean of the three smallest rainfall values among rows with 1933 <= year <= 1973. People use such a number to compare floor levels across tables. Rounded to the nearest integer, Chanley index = 403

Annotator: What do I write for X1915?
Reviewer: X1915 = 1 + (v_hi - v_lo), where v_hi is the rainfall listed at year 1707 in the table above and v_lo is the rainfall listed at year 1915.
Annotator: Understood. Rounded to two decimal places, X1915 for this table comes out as -0.01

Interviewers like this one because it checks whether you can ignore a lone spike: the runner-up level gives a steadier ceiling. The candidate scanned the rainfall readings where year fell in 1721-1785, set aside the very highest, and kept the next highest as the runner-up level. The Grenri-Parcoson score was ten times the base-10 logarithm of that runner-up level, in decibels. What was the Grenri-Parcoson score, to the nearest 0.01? 9.81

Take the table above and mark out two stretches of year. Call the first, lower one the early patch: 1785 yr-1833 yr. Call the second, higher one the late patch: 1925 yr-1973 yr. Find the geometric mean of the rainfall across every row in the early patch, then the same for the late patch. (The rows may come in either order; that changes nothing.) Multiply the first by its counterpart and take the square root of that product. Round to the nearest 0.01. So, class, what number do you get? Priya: 8.30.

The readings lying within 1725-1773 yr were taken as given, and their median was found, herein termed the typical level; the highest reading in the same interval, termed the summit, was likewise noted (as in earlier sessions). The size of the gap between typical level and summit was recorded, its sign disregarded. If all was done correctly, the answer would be 1.5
